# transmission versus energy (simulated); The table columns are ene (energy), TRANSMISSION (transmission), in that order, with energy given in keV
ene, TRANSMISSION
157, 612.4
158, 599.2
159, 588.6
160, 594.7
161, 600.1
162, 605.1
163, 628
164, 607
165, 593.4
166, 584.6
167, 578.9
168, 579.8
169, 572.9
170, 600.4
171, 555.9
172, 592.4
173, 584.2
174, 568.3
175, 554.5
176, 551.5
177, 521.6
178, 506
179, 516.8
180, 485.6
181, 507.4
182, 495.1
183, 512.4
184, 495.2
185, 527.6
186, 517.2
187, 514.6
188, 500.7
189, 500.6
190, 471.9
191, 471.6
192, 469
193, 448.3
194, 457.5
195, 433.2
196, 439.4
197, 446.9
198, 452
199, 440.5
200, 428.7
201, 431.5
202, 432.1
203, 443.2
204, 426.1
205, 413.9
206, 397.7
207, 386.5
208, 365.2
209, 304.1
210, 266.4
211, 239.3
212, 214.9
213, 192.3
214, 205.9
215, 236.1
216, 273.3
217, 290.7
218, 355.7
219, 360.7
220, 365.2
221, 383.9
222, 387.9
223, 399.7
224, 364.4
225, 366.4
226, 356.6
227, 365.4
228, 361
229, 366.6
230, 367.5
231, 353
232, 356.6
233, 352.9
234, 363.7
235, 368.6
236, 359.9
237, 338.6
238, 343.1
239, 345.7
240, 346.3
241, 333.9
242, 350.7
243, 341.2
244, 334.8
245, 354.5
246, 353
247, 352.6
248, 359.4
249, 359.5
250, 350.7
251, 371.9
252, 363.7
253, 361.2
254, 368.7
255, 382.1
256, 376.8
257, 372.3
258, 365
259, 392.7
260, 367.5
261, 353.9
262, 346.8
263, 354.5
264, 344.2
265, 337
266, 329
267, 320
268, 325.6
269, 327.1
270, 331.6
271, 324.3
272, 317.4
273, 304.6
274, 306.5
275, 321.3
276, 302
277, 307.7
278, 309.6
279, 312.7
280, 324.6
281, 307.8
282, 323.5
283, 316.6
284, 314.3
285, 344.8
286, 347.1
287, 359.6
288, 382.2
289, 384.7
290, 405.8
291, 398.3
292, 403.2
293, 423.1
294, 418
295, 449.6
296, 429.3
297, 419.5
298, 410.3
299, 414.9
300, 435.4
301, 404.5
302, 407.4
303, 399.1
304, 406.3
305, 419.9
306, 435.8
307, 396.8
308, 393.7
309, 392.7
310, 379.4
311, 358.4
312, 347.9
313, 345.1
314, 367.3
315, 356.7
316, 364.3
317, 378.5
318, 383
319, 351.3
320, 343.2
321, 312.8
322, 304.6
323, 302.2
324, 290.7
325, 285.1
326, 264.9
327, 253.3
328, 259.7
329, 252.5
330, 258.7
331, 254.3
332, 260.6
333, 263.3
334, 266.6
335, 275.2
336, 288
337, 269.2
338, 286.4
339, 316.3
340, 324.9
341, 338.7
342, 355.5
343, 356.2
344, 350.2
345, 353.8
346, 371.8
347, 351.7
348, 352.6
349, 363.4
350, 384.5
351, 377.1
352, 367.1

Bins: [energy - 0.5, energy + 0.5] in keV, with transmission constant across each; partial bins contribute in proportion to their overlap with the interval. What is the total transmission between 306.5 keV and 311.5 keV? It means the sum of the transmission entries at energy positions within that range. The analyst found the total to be 1921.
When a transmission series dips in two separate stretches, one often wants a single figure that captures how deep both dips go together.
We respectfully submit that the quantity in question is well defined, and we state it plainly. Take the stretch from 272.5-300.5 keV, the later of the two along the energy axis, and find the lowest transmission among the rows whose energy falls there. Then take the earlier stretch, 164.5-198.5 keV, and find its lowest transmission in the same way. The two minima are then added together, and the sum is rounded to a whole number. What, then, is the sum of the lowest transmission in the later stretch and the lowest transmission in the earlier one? 735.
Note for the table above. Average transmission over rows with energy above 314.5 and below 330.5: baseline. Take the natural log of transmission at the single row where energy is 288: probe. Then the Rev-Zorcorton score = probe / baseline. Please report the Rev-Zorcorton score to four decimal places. 0.0192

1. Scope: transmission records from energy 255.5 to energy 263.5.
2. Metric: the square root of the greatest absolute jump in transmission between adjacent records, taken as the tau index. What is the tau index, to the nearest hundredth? 5.26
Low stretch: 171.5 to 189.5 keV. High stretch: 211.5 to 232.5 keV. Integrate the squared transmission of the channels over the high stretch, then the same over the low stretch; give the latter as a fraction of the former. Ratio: 2.1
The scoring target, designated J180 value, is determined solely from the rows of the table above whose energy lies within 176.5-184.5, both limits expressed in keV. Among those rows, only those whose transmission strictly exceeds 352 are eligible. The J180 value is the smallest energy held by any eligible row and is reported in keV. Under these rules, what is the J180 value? 177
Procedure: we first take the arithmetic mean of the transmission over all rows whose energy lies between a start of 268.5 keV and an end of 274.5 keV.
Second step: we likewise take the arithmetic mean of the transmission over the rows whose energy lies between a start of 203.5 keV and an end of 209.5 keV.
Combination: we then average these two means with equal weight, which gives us 350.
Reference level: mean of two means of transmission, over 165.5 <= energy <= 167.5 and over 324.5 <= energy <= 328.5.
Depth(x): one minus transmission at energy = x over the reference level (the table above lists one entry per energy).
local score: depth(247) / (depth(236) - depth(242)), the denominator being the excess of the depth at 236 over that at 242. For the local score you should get -7.7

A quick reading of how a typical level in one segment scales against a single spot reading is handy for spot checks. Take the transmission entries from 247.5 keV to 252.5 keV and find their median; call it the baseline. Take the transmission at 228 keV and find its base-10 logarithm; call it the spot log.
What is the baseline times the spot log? 919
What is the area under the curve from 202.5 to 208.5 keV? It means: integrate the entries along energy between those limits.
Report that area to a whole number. 2433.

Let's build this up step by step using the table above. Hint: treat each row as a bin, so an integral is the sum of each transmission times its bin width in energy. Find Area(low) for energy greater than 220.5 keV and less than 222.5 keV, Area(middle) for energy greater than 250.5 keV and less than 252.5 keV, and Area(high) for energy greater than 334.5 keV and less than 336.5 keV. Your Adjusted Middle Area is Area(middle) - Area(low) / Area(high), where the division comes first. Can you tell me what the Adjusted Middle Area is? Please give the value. 734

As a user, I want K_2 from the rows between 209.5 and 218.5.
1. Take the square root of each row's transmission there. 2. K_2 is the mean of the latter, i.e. 15.8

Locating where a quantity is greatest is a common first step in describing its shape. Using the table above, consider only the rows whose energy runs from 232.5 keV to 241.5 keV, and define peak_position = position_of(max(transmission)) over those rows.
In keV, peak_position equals 235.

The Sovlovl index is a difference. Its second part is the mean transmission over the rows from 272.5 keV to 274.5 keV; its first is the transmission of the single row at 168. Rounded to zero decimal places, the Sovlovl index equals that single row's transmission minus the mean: 274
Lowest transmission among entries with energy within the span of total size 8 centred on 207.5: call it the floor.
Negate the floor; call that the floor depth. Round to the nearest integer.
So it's -239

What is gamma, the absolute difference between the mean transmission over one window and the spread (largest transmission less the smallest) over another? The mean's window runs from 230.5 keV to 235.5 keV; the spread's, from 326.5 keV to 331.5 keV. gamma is 352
